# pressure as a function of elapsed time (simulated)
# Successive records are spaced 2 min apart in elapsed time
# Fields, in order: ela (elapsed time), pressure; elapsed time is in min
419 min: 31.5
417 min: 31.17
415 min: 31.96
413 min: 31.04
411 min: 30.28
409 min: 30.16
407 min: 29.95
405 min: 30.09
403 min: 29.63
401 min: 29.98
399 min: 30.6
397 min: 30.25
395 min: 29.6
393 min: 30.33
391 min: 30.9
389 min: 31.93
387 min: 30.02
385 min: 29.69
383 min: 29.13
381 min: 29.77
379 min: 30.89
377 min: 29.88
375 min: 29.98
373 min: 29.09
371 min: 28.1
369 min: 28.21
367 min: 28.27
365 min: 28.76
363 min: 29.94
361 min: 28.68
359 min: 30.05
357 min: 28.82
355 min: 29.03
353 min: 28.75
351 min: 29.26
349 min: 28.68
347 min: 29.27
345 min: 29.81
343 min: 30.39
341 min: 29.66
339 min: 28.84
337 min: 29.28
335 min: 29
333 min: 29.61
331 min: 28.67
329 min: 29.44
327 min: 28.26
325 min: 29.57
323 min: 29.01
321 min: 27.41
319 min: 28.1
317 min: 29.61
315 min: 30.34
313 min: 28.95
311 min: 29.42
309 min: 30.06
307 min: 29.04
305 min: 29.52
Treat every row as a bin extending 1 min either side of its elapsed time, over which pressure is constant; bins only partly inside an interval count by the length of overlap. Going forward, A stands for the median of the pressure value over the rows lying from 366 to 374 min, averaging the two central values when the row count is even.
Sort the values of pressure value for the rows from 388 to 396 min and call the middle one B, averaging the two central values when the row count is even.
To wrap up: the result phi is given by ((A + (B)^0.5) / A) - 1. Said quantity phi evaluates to 0.196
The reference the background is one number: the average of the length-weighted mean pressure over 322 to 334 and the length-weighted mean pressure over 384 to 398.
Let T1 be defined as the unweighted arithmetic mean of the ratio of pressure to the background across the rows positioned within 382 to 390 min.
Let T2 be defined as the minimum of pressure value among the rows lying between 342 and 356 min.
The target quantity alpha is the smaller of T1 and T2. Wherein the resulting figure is 1.02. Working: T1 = 1.02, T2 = 28.68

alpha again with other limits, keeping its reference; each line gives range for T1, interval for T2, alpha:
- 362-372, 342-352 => 0.96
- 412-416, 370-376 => 1.06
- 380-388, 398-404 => 1.00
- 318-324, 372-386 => 0.95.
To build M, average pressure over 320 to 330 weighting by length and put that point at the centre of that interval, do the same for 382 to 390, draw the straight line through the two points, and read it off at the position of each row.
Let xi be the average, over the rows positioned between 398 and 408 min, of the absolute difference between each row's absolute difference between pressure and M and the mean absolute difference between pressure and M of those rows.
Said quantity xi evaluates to 0.21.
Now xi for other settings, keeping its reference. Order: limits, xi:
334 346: 0.31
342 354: 0.32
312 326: 0.41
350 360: 0.17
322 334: 0.18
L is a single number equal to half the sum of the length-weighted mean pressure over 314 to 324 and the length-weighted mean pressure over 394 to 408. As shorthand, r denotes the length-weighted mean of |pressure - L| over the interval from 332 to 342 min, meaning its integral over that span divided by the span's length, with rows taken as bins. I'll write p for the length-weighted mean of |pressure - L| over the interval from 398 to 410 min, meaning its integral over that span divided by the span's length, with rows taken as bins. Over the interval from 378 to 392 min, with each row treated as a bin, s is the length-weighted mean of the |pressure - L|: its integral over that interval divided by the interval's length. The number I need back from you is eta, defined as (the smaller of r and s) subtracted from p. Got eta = 0.3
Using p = 0.61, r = 0.3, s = 1.0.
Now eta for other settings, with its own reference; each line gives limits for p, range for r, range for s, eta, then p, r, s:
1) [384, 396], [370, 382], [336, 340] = 0.6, 0.96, 0.7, 0.4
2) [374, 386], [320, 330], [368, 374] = -0.2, 0.54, 0.8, 1.0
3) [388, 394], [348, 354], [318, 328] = 1.0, 1.60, 0.6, 1.0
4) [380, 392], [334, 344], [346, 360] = 0.4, 0.89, 0.5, 0.5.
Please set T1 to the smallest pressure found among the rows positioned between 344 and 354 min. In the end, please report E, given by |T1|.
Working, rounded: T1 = 28.68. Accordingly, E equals 28.7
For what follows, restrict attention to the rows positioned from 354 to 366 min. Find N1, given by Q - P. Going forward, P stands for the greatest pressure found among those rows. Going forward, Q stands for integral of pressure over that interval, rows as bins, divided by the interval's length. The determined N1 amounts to -0.8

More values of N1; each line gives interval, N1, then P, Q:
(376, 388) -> -1.0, 30.89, 29.9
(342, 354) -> -1.0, 30.39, 29.4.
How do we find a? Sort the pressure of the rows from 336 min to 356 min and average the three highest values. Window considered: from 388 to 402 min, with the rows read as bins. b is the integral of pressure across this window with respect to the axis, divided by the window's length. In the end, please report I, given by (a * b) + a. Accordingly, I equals 944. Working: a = 29.95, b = 30.5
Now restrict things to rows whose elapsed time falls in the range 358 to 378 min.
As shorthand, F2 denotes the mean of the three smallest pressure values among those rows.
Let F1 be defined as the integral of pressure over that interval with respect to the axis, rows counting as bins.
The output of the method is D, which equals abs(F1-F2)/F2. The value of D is 19.6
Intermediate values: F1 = 582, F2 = 28.2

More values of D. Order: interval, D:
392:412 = 19.2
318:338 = 19.7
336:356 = 19.4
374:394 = 19.5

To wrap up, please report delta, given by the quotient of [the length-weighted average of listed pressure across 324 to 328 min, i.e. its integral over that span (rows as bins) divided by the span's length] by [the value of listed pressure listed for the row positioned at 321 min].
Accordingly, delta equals 1.05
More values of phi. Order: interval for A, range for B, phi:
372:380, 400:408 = 0.183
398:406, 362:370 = 0.178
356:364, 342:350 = 0.185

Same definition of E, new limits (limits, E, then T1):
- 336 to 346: 28.8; 28.84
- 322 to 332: 28.3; 28.26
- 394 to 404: 29.6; 29.6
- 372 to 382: 29.1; 29.09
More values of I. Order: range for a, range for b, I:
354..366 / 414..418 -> 966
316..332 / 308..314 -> 900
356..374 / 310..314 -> 896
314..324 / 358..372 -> 885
